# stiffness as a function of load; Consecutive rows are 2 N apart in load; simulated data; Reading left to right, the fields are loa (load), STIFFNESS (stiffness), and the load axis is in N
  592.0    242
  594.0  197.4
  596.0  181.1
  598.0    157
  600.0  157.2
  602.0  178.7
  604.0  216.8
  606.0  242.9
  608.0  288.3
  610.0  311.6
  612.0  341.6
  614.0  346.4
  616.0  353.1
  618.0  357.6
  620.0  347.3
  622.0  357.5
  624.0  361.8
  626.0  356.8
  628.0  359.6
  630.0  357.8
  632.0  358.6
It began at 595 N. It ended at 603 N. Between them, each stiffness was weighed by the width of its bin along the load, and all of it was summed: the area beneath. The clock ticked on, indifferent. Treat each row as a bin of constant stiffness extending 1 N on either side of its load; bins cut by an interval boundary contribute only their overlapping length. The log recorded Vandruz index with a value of 1348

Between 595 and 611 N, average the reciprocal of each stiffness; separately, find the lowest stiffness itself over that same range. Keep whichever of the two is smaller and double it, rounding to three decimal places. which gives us 0.010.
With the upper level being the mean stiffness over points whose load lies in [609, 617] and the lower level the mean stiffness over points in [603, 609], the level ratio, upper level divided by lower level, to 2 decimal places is 1.36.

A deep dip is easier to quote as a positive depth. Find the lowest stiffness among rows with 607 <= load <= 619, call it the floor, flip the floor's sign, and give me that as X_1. -288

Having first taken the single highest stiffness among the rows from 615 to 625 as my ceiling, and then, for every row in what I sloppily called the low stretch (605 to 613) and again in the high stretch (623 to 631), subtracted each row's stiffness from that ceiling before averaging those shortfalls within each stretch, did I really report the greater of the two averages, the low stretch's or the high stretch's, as 66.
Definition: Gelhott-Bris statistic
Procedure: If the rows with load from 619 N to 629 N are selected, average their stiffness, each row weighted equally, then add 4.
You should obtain 361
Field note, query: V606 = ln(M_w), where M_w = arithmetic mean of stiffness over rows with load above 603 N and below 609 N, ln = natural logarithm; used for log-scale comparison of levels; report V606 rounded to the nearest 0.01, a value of 5.52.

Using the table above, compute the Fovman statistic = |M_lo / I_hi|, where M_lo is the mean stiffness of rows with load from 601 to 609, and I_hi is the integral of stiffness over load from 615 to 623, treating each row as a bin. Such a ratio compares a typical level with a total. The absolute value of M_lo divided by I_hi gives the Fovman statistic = 0.082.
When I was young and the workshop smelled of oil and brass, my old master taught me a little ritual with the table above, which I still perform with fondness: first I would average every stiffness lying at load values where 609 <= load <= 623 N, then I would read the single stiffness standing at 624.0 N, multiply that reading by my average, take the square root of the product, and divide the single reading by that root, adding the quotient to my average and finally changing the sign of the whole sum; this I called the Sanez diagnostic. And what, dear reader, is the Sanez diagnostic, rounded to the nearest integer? -346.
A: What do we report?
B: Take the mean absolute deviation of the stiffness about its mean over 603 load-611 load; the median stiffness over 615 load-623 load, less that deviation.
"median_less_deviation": 320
